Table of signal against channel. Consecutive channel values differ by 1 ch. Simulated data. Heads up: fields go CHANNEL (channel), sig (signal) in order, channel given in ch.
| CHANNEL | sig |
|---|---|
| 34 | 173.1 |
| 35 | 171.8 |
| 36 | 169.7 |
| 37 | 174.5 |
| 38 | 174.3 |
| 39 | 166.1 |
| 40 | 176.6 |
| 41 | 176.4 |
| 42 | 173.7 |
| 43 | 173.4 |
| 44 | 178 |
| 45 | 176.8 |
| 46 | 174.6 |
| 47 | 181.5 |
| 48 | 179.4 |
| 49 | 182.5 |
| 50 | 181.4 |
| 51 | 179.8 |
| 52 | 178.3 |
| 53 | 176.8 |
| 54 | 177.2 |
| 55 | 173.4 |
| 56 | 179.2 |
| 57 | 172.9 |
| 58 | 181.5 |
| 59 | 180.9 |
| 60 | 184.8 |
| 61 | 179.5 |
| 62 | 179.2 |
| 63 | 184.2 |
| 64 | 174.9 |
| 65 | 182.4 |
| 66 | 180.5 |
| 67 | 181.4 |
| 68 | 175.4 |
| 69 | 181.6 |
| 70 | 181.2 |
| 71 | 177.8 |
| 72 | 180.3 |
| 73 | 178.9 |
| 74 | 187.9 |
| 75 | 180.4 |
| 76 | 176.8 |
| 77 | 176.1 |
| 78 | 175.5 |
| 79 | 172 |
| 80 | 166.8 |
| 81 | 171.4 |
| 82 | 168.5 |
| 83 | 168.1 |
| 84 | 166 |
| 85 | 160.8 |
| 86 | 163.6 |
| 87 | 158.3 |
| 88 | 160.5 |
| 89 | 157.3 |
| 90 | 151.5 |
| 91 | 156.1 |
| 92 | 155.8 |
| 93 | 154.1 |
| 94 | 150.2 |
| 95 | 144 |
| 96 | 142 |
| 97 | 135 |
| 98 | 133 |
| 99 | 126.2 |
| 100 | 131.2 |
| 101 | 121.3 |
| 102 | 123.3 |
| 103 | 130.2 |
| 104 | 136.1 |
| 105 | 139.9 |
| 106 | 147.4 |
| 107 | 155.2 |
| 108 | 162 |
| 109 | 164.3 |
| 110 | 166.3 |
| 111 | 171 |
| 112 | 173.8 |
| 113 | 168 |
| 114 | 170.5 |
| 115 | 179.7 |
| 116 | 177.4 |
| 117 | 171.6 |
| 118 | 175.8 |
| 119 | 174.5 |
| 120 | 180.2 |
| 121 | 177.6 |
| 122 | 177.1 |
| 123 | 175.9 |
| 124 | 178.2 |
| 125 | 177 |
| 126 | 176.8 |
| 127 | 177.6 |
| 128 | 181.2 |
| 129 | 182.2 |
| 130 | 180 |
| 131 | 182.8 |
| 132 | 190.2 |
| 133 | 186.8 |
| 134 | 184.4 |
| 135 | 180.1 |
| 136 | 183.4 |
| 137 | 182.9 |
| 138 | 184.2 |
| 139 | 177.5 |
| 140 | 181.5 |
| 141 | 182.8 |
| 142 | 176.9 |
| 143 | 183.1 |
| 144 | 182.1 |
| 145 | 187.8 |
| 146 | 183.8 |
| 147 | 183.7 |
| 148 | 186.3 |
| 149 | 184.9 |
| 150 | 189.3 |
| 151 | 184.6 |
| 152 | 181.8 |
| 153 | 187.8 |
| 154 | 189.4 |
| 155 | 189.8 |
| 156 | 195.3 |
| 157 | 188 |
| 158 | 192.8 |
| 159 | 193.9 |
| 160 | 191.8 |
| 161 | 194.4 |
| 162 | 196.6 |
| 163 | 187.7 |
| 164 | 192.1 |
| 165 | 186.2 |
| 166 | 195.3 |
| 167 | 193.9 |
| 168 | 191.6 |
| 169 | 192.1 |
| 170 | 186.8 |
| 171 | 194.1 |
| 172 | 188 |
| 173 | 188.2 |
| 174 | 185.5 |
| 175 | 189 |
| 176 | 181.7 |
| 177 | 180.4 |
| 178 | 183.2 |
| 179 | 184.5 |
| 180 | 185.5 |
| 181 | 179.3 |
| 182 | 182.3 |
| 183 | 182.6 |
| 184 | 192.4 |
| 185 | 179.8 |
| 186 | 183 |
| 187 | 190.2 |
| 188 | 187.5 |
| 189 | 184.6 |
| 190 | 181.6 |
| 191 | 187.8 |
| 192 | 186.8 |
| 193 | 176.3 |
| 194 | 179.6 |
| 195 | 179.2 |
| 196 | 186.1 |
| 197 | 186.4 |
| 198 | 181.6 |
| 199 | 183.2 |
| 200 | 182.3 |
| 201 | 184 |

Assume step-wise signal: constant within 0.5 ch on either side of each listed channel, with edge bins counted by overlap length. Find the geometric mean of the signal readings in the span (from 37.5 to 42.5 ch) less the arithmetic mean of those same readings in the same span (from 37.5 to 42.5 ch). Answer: -0.043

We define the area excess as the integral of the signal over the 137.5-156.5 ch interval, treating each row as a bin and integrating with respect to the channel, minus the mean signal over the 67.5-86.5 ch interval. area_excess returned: 3338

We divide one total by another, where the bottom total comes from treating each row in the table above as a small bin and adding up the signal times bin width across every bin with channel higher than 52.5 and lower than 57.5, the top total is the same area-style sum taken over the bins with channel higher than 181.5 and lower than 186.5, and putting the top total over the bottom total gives 1.05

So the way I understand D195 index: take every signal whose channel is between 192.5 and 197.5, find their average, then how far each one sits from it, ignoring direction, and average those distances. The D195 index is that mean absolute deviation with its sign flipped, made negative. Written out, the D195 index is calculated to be -3.78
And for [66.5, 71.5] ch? -2.30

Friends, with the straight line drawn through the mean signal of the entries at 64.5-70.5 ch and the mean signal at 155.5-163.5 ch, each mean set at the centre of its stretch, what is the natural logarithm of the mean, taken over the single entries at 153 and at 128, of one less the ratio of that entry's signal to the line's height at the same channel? -3.5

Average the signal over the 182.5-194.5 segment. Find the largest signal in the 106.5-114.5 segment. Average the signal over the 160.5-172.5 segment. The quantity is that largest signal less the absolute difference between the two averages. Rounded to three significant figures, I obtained 167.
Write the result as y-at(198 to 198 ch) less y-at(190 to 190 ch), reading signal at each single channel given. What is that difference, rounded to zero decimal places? 0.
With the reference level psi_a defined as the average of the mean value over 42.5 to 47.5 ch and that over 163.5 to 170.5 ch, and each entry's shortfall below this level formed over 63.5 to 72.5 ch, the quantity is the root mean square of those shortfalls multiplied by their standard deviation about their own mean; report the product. 14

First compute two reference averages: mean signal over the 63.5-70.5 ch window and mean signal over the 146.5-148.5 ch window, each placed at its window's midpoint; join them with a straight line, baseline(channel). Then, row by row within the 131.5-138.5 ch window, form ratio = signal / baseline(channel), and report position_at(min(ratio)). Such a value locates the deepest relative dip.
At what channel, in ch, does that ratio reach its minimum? 135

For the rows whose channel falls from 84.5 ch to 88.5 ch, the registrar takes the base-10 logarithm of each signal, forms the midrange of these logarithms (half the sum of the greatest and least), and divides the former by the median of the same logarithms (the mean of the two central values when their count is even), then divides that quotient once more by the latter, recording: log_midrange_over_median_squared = 0.453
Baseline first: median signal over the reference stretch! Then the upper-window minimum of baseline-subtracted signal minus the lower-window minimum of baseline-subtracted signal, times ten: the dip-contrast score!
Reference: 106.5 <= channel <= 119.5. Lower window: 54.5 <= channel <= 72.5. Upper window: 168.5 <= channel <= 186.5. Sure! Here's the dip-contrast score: 64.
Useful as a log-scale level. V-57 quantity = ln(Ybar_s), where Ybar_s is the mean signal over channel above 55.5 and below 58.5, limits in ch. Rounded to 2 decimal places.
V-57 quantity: 5.18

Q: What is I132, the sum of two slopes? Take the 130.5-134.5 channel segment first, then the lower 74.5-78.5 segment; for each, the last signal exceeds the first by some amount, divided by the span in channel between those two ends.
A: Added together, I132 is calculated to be -1.1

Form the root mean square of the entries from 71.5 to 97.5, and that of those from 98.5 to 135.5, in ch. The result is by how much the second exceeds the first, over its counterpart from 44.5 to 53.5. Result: 0.018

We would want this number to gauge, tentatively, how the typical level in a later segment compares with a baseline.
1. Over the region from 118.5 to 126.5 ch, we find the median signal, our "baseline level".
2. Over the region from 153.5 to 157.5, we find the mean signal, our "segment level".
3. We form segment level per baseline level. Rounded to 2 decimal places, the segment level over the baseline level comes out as 1.08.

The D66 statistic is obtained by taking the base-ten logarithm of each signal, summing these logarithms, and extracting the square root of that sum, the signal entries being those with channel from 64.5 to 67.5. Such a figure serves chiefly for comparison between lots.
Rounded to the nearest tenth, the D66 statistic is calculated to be 2.6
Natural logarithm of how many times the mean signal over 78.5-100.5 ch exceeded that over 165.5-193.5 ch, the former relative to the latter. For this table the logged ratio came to -0.19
